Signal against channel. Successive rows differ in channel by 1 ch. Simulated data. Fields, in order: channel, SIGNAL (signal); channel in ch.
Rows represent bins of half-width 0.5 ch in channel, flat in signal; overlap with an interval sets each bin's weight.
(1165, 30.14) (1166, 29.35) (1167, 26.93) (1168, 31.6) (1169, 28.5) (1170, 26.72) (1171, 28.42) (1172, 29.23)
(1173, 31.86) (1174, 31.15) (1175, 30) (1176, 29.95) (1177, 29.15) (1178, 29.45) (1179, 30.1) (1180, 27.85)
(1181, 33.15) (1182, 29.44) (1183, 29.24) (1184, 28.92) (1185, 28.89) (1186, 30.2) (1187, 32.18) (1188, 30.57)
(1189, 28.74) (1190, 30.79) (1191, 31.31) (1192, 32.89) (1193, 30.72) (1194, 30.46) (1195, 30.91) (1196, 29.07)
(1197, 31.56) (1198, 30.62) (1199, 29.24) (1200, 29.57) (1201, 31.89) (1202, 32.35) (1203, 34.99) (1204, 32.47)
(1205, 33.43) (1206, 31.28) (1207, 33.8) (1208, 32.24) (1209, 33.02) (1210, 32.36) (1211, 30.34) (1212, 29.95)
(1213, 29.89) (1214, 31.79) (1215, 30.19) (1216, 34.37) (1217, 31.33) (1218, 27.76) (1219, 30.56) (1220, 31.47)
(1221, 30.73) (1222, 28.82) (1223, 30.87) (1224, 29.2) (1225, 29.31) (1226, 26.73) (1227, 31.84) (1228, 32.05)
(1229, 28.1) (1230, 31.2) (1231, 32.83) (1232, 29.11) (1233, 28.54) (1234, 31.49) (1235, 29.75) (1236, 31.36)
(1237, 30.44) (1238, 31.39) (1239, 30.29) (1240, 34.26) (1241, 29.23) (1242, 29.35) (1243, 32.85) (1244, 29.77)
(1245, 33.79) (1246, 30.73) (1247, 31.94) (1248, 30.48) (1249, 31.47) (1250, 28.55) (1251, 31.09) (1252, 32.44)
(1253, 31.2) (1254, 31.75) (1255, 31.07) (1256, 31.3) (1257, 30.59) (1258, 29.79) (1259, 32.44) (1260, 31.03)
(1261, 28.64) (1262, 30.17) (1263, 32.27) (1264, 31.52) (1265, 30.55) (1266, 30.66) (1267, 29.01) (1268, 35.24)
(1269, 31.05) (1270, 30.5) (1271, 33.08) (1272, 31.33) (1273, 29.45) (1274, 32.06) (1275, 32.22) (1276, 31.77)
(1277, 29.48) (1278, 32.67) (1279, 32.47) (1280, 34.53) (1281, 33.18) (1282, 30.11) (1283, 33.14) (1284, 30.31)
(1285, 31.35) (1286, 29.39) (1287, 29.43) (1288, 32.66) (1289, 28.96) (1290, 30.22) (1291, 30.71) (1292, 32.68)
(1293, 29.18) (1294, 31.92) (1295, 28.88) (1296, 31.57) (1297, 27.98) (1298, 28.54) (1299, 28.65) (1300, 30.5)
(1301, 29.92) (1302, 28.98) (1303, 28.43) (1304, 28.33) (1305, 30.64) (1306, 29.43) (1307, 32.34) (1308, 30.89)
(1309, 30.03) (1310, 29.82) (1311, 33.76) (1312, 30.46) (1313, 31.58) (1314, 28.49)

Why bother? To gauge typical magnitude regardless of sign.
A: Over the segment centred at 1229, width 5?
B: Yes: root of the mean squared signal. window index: 31.2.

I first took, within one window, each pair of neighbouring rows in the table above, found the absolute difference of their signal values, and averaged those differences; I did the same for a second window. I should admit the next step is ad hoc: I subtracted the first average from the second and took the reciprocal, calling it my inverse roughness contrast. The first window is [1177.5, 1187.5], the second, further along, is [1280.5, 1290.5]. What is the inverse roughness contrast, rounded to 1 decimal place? 2.0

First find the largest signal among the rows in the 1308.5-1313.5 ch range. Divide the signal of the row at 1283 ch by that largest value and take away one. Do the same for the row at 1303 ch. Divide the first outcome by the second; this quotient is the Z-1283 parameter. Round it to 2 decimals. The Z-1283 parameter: 0.12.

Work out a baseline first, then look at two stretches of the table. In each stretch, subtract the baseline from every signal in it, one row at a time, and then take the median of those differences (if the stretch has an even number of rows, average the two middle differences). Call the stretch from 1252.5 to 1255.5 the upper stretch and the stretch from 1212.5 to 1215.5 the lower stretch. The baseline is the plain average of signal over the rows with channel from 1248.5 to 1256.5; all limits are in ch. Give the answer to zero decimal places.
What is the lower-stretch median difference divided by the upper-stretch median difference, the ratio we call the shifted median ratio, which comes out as -10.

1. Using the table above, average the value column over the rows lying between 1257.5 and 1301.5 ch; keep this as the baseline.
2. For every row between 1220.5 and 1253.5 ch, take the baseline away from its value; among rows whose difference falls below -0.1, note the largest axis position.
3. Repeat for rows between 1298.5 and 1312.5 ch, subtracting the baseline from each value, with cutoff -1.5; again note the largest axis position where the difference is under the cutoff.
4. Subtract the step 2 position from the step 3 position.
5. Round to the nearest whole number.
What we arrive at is 56 ch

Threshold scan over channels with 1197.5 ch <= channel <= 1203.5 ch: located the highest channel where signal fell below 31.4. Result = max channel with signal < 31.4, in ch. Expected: 1200 ch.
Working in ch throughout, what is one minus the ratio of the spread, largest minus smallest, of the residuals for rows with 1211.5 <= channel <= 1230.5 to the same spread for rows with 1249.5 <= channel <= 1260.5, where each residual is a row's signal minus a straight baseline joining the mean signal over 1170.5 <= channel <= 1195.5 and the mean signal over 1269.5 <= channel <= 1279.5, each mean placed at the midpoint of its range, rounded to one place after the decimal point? -1.0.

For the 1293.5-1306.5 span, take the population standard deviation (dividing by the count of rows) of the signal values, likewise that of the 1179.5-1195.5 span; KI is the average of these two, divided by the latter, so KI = 0.92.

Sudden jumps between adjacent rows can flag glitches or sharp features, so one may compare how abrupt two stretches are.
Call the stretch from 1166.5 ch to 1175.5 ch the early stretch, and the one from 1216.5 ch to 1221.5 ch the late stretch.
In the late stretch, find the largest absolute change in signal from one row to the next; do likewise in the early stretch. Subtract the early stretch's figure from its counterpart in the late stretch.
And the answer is -1.1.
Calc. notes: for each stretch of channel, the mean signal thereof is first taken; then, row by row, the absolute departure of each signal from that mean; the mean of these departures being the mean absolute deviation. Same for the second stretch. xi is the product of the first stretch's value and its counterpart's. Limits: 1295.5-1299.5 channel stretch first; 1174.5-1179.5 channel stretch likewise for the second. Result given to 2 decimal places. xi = 0.41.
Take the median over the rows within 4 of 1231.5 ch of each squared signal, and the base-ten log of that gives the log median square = 2.97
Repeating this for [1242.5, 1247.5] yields 3.01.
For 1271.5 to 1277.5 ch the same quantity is 3.00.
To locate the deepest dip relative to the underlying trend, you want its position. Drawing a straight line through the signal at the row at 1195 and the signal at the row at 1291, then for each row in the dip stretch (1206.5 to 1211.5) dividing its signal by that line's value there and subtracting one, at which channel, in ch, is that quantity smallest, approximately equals 1211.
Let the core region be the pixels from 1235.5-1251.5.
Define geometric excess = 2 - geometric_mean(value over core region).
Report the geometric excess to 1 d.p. -29.0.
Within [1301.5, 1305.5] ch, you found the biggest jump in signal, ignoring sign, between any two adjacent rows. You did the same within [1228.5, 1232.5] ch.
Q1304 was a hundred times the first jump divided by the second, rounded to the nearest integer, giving 62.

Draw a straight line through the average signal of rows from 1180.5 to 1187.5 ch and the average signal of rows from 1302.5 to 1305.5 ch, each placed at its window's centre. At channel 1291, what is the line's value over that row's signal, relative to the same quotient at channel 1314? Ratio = 0.93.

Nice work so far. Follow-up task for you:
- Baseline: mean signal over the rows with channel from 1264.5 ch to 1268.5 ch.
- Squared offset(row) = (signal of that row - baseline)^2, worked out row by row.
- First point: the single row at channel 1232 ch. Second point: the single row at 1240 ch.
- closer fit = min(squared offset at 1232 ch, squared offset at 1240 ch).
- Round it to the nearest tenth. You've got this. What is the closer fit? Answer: 5.1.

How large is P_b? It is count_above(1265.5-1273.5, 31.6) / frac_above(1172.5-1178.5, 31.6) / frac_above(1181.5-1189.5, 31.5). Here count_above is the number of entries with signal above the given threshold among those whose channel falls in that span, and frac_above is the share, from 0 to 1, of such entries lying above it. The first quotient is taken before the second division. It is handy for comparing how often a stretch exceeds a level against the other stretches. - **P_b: 96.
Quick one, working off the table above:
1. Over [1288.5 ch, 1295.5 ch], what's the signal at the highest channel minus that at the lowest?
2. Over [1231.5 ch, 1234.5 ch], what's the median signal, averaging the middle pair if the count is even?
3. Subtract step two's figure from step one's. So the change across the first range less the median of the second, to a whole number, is -29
